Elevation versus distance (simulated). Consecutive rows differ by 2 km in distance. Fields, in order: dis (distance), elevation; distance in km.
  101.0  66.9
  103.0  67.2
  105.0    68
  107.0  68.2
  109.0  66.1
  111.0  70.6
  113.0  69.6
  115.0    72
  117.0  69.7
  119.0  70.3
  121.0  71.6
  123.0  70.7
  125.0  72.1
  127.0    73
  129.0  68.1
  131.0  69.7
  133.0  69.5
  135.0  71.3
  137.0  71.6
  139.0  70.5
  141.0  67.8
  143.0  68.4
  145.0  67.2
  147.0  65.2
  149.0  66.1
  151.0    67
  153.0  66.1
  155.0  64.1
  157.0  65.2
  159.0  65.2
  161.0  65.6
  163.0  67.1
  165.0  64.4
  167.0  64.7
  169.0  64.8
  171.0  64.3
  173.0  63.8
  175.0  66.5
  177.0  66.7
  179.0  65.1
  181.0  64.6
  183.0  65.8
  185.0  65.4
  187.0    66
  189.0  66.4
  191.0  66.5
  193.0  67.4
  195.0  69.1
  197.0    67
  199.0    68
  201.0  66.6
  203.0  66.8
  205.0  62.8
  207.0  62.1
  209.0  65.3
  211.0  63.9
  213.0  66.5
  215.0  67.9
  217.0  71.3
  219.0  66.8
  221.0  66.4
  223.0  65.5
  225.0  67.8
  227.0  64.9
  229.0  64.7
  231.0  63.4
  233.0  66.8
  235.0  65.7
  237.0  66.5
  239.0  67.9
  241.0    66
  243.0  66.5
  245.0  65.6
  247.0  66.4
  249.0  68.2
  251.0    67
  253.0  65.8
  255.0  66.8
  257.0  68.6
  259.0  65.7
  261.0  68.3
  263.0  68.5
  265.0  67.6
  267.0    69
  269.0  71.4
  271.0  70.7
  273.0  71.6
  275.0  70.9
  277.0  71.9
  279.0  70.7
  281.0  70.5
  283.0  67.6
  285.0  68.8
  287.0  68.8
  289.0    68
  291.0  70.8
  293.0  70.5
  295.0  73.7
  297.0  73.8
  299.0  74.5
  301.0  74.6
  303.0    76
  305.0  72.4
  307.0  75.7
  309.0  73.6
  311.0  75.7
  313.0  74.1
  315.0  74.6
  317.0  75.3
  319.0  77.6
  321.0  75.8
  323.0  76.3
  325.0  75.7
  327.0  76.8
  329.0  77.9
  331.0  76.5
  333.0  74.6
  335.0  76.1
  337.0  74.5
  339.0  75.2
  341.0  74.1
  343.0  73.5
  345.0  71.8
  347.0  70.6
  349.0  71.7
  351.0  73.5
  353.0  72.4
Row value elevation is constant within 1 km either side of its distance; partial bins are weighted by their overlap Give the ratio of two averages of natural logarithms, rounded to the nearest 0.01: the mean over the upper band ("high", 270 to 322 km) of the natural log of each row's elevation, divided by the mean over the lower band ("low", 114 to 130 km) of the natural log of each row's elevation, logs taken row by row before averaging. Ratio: 1.01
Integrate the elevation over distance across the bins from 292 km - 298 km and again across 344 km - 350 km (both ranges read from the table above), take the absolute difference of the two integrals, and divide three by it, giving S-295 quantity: 0.38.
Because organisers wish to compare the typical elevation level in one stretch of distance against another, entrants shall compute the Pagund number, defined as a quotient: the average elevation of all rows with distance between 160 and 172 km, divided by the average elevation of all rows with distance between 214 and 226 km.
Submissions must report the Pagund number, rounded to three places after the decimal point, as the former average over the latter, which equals 0.964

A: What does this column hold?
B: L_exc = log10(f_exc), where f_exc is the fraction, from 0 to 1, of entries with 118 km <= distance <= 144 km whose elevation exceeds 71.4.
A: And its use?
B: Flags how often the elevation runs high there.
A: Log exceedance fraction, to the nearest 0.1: -0.5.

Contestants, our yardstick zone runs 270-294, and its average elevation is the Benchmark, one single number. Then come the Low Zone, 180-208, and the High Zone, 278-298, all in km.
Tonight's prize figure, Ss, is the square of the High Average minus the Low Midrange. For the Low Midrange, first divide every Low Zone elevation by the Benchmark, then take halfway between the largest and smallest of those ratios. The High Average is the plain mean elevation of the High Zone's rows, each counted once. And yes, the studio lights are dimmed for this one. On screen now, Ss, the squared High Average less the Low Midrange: 4944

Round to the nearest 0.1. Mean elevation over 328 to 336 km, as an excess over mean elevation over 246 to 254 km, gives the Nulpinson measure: 9.4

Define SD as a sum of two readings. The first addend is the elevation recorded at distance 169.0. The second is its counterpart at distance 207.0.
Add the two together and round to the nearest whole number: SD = 127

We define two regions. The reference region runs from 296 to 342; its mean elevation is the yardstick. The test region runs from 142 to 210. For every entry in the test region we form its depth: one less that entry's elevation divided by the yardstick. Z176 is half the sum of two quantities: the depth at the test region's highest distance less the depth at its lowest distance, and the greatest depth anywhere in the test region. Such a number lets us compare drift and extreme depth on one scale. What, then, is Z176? 0.11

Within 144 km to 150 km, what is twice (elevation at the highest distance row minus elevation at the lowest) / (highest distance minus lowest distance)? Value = -0.55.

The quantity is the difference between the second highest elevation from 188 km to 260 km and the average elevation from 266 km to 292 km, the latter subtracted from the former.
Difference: -1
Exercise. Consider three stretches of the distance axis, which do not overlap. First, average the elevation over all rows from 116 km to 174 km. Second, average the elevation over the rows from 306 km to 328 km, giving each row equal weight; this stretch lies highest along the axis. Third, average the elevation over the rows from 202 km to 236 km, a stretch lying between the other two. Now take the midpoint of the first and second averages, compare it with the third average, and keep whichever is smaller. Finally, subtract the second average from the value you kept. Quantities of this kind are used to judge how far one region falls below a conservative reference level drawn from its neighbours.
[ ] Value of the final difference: -9.8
